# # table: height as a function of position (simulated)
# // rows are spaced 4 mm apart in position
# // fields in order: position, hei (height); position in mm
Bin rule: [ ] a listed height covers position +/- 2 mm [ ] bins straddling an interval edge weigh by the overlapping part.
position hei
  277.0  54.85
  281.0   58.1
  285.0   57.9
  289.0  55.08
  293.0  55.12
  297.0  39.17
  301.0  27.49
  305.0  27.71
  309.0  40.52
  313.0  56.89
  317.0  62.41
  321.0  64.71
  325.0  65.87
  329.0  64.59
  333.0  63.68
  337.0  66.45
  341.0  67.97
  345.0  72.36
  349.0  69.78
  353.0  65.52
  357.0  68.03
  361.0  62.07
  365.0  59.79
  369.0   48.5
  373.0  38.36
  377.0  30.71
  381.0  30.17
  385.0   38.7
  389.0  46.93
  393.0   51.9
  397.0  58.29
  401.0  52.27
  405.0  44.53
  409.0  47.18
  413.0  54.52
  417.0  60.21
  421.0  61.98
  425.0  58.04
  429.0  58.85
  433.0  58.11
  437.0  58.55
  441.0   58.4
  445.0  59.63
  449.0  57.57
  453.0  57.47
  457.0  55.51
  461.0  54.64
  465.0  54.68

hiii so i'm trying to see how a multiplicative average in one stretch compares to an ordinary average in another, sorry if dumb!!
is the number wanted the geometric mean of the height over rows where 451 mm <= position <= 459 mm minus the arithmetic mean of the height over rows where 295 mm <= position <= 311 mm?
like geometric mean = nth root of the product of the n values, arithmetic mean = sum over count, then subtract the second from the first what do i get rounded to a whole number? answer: 23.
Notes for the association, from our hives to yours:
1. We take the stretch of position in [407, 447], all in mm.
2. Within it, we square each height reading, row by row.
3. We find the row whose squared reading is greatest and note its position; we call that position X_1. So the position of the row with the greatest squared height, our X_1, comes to 421.0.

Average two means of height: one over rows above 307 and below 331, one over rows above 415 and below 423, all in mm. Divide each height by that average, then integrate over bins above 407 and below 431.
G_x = 22.7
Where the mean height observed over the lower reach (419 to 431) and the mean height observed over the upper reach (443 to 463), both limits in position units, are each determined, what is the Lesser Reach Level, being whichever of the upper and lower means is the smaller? 57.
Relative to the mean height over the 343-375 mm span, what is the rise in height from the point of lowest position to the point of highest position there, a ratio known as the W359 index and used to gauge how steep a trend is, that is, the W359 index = -0.6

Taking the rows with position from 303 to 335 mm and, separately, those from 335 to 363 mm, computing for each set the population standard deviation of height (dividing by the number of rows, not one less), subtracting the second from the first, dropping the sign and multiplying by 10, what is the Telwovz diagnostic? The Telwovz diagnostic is 102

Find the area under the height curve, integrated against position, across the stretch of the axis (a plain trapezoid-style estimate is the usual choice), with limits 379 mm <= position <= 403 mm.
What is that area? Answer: 1113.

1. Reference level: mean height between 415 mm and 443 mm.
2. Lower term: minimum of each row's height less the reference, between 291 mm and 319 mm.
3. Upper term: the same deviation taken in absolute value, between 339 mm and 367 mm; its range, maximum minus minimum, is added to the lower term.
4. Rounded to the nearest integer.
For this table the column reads -19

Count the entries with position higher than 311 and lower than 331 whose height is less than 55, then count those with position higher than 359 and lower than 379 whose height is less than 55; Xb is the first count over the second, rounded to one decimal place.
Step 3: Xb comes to 0.0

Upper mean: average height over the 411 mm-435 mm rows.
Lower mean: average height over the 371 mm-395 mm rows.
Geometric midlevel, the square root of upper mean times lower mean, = 48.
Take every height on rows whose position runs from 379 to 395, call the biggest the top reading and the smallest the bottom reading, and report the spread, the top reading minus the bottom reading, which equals 22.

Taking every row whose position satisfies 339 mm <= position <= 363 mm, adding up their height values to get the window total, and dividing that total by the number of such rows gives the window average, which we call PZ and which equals 68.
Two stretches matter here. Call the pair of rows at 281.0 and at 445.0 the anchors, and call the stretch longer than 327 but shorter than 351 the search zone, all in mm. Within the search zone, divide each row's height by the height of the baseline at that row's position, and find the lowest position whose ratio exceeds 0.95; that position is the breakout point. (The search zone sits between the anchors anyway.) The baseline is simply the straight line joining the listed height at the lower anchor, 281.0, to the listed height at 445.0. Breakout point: 329.0 mm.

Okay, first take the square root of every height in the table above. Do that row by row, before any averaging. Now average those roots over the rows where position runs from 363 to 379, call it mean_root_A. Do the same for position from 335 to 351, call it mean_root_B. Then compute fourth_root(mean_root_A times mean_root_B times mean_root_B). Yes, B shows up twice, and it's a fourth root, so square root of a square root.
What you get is 4.62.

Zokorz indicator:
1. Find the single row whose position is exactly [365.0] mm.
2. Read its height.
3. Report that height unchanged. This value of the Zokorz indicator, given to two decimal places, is 59.79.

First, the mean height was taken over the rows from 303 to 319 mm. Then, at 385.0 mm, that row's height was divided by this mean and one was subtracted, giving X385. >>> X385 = -0.17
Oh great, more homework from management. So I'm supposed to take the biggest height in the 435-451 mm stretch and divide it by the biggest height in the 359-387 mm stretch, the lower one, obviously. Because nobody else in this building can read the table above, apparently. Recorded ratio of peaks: 0.96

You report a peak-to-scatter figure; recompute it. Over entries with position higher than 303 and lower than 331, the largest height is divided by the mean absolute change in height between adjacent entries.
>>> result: 10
